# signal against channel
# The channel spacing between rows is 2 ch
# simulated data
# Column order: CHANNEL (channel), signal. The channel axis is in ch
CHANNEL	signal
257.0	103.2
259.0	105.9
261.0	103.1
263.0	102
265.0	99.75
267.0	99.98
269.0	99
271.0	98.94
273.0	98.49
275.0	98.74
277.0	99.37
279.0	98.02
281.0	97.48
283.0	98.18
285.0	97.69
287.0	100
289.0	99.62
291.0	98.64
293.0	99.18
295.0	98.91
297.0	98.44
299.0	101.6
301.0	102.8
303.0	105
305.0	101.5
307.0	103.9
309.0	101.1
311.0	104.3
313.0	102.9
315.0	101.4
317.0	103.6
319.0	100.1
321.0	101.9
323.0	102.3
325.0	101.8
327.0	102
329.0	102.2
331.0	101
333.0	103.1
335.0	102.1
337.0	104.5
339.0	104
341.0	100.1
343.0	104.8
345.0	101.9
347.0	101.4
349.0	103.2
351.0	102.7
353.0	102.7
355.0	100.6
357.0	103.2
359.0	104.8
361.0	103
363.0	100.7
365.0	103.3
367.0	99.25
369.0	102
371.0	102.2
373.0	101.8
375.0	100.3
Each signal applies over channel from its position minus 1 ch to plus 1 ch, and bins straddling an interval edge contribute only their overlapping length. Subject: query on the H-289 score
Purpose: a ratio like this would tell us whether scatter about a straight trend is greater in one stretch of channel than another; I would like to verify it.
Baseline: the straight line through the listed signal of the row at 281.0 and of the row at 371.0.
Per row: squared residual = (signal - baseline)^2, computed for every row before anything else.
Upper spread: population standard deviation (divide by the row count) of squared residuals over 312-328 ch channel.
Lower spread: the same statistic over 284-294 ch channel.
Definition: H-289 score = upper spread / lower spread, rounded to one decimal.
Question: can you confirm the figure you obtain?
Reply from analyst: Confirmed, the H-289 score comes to 3.0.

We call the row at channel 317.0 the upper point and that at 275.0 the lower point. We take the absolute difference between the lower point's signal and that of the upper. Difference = 4.9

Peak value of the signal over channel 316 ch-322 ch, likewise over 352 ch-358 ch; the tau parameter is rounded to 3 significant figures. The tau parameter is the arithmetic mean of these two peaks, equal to 103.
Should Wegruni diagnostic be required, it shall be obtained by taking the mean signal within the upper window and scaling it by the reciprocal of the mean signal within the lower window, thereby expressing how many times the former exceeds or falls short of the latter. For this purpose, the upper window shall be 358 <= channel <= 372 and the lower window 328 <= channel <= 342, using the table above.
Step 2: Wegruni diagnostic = 1.00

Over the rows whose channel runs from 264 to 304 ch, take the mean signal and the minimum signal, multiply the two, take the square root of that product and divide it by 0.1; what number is 985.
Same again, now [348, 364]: 1016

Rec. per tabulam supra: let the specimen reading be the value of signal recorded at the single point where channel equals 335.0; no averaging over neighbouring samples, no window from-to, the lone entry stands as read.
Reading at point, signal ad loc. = 102.1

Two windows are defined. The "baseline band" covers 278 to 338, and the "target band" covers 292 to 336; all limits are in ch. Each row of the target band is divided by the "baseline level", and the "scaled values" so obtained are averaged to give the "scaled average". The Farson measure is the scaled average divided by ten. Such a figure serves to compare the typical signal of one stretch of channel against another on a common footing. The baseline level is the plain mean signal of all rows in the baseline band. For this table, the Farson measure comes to 0.101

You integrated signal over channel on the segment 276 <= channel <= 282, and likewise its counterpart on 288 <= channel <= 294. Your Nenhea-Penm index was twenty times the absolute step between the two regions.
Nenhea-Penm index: 103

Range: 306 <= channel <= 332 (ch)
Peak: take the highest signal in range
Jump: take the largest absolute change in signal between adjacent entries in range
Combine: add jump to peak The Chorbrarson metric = 108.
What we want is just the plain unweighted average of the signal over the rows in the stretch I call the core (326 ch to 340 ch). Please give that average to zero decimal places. 103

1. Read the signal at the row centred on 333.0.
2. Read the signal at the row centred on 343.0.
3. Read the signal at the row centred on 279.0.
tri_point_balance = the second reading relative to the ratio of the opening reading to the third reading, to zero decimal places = 100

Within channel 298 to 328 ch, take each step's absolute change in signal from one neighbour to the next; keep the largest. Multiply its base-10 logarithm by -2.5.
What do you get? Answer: -1.36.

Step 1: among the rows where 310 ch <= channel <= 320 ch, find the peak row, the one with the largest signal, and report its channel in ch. 311.0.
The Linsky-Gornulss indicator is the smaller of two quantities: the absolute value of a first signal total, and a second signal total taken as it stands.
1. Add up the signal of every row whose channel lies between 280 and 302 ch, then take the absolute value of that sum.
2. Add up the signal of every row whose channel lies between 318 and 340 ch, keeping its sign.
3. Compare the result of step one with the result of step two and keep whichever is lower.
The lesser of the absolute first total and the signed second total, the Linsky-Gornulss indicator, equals 1093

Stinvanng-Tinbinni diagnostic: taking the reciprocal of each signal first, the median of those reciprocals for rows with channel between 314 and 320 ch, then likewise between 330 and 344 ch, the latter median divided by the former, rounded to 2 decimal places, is 0.98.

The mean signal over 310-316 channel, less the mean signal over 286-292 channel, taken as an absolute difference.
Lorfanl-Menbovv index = 3.4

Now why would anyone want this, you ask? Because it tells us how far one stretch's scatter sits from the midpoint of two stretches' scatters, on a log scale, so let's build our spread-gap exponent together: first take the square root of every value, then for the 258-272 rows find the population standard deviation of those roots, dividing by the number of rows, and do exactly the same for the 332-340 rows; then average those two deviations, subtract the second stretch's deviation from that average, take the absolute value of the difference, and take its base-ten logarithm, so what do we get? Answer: -1.4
